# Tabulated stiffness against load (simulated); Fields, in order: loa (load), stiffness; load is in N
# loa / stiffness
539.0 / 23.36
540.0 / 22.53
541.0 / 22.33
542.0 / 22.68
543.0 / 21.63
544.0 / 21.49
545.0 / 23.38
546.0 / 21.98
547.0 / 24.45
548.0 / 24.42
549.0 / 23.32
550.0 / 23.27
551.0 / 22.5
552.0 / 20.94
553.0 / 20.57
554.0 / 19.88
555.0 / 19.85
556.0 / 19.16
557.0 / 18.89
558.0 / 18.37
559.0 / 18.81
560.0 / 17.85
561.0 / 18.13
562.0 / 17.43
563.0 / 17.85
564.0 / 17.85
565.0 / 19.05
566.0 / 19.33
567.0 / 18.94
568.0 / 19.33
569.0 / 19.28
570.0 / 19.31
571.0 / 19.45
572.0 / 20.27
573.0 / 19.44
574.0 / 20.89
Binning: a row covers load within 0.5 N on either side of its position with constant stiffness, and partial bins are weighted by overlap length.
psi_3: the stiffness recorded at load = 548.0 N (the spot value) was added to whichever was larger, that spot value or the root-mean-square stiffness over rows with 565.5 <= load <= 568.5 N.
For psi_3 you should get 49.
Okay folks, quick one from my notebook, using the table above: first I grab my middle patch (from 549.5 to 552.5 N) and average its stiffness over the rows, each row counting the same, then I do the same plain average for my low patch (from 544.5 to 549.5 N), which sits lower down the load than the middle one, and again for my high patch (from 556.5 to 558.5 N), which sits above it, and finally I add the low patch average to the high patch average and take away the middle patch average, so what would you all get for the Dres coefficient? 19.9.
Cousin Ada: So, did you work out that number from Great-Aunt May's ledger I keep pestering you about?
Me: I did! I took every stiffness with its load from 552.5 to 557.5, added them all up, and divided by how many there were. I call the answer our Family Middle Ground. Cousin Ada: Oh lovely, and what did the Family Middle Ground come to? 19.7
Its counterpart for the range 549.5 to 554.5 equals 21.4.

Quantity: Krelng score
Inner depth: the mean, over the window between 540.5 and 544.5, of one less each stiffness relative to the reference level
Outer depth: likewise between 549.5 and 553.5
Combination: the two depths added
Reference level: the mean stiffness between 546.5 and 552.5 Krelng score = 0.11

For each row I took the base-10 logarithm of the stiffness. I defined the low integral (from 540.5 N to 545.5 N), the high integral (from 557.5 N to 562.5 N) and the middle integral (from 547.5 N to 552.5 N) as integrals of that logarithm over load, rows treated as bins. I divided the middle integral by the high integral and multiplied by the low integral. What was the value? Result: 7.3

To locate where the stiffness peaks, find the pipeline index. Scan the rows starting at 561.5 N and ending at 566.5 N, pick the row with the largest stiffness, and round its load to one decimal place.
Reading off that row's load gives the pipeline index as 566.0 N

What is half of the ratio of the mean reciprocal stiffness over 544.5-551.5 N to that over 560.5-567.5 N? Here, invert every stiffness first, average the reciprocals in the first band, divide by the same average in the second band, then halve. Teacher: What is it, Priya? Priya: 0.394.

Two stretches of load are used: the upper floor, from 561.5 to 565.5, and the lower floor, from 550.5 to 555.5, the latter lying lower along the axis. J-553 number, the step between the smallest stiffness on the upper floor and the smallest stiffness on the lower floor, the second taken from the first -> -2.4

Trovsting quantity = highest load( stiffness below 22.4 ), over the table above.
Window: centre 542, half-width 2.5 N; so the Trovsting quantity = 544.0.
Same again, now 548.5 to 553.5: 553.0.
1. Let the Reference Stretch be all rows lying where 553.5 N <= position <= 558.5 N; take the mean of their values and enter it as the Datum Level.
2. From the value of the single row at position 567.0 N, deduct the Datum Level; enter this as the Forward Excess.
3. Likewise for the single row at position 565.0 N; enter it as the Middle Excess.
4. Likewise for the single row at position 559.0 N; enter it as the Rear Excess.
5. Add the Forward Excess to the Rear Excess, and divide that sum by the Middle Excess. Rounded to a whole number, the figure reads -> 4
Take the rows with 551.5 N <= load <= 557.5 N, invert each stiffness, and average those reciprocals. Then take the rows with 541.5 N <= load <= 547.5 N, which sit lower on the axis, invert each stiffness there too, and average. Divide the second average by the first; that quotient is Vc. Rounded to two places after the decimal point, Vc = 0.88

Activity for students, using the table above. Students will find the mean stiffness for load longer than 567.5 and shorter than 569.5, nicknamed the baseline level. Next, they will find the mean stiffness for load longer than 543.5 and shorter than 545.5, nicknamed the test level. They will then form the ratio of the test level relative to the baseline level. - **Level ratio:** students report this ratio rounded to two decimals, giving 1.16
